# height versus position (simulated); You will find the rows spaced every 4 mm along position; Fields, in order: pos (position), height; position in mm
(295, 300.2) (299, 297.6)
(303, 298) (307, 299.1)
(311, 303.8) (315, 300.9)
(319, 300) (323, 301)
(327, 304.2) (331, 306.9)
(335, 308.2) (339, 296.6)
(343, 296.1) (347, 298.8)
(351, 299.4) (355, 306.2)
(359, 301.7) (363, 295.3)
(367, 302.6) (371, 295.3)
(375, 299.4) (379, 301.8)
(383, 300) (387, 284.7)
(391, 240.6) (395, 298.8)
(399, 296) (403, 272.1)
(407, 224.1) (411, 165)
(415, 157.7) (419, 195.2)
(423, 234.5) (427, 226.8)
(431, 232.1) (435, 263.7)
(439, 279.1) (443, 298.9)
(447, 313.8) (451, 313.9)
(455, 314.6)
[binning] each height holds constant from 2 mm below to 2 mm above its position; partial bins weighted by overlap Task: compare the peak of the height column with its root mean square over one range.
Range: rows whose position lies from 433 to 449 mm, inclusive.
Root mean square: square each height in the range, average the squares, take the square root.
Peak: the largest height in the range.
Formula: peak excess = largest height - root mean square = 24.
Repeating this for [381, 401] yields 15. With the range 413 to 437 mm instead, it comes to 43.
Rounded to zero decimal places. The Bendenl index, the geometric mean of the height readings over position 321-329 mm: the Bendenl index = 303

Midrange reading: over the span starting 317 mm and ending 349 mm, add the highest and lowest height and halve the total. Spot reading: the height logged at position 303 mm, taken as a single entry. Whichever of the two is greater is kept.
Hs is 302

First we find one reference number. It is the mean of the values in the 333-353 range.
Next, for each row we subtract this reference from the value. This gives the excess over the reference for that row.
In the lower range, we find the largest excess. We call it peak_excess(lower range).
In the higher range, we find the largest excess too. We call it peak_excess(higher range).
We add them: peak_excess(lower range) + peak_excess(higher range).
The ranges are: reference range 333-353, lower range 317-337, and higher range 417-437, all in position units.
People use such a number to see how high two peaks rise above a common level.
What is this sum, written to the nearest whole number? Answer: -28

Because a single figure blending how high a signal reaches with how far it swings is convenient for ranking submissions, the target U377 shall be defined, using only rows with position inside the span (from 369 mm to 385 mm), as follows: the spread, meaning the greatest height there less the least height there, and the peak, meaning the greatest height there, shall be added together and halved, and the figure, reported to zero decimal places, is 154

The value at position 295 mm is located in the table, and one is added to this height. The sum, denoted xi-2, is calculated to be 301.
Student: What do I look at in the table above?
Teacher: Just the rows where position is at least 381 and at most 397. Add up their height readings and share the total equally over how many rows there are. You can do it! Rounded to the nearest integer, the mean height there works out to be 281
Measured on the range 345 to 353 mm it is 299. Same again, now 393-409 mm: 273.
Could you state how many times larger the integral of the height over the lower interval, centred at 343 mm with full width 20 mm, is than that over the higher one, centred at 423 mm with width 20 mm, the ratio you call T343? 1.43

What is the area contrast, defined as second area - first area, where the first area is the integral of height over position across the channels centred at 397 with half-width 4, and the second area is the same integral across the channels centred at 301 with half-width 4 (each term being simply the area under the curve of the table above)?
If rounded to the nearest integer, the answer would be 3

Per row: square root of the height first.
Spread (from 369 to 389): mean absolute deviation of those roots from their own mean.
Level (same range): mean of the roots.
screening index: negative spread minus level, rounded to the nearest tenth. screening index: -17.4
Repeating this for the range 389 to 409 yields -17.1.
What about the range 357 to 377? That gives -17.4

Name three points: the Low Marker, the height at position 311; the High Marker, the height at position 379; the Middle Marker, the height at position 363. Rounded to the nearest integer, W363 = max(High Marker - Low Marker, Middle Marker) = 295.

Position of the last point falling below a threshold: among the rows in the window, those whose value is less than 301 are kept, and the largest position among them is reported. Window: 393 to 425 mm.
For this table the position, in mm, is 423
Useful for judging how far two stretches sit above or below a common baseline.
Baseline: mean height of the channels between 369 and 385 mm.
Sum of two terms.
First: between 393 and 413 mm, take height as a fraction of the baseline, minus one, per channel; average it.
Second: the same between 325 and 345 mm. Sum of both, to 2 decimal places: -0.15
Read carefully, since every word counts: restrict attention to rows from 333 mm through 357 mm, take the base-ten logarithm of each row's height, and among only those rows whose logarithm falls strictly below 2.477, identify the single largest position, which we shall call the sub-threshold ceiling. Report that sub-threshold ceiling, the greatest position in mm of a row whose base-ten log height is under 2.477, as 351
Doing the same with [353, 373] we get 371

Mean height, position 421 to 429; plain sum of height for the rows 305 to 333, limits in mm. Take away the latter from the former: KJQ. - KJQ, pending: -1885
